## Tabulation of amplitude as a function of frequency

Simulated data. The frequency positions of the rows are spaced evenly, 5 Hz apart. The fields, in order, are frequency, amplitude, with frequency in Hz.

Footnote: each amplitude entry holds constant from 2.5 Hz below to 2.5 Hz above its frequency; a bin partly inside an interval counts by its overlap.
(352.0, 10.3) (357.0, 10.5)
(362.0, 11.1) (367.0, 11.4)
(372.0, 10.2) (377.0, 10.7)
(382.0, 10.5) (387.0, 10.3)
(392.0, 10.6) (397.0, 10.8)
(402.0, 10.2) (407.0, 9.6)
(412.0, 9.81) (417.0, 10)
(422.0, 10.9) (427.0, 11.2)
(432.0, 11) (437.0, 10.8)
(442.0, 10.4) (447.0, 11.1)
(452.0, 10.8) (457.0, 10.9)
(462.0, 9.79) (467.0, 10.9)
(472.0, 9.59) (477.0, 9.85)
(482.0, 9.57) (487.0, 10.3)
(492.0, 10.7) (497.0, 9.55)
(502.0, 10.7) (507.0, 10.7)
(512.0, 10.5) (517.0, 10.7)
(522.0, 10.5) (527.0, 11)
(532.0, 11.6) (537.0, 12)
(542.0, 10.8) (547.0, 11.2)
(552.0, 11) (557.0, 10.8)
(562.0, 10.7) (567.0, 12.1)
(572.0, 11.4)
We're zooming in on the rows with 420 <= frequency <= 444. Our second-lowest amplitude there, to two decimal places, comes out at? 10.80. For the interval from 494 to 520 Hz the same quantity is 10.50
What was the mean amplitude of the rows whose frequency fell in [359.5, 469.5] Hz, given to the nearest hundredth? 10.59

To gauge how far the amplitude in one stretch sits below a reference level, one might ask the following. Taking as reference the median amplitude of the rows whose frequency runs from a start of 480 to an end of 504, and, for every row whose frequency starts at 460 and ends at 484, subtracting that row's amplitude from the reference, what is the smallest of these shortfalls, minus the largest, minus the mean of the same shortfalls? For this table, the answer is -1.7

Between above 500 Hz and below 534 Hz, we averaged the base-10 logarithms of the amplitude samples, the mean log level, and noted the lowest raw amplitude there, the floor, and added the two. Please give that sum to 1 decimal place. 11.5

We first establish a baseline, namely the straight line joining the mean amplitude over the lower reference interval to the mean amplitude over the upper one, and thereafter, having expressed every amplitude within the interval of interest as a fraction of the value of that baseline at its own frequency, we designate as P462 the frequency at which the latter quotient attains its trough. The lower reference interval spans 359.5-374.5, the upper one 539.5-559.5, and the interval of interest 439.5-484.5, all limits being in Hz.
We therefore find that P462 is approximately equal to 482.0 Hz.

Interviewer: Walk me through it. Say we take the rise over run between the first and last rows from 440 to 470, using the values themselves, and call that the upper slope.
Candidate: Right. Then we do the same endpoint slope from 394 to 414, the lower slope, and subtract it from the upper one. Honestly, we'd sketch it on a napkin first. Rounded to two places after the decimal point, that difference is 0.09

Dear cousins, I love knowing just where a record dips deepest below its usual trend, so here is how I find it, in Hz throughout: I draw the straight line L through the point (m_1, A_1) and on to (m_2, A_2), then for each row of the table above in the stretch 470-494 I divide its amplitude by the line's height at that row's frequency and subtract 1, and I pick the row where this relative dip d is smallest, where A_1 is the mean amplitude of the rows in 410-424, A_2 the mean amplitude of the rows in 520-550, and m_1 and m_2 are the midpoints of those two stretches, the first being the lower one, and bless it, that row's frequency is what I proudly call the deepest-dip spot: 482.0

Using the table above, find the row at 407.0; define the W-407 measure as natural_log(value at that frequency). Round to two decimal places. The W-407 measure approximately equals 2.26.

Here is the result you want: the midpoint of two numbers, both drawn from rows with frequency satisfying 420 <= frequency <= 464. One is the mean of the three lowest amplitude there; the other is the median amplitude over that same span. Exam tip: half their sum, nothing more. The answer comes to 10.6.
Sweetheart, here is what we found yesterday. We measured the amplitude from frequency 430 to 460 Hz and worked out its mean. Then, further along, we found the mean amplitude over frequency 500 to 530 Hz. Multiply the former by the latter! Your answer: 116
